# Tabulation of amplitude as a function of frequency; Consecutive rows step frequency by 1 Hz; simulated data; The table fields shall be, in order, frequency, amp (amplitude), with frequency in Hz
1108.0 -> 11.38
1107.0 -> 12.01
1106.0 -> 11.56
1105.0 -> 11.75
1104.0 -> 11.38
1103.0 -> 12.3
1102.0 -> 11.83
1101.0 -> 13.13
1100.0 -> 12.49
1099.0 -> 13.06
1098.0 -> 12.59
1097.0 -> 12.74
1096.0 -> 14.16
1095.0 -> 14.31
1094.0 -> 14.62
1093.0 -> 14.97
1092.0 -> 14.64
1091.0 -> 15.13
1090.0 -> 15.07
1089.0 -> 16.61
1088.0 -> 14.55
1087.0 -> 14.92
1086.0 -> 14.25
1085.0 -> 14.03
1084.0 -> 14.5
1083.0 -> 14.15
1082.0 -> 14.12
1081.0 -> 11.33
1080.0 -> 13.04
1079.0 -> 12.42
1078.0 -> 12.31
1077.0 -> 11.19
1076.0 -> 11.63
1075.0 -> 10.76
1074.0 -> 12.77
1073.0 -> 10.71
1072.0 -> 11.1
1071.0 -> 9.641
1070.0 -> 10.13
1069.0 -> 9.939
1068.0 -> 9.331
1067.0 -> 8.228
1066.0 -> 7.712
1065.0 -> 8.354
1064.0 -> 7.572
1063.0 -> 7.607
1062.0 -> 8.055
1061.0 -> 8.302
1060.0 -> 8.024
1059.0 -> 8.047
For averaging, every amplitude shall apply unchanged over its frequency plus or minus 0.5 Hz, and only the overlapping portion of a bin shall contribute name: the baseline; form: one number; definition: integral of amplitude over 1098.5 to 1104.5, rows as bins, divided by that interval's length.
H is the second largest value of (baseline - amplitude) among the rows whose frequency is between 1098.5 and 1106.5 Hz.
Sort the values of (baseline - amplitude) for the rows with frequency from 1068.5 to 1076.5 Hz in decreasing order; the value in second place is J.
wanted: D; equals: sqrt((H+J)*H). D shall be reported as 1.6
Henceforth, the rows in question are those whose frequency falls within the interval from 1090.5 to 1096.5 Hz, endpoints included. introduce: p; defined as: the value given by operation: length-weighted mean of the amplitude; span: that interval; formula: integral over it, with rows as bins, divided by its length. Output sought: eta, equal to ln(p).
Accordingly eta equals 2.7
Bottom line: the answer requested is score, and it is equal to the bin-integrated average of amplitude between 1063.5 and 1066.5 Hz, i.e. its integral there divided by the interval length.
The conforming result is 8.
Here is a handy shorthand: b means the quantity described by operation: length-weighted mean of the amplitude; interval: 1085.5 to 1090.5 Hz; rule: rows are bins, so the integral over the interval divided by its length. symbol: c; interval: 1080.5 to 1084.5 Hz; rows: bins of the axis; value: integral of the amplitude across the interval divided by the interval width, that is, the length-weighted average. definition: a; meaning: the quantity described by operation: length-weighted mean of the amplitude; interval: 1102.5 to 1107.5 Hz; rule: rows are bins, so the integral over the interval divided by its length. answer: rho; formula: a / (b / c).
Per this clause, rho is 11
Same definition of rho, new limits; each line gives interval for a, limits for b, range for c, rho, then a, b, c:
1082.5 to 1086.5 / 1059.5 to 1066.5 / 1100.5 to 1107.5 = 21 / 14.2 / 7.9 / 12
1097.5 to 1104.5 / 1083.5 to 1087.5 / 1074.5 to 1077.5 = 10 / 12.4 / 14.4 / 11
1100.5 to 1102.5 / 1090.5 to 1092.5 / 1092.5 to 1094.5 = 12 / 12.5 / 14.9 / 15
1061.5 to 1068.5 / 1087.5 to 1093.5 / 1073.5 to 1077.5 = 6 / 8.1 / 15.2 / 12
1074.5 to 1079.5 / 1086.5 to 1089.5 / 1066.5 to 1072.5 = 7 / 11.7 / 15.4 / 10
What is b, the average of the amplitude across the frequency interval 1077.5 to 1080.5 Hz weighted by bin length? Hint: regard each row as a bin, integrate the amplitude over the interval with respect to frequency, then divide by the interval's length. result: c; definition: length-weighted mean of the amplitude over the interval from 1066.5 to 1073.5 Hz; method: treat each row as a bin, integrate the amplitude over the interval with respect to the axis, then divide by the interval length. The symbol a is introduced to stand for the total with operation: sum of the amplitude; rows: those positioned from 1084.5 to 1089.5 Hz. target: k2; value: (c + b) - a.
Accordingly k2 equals -52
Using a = 74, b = 12.6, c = 9.9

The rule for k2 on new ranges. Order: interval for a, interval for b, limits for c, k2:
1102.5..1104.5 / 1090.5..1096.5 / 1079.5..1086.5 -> 5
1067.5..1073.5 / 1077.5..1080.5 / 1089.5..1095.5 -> -33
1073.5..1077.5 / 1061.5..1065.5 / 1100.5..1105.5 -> -26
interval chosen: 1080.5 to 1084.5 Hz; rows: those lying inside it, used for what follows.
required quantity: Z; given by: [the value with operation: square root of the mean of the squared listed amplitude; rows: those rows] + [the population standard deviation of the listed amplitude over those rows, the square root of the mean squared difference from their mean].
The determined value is 14.9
